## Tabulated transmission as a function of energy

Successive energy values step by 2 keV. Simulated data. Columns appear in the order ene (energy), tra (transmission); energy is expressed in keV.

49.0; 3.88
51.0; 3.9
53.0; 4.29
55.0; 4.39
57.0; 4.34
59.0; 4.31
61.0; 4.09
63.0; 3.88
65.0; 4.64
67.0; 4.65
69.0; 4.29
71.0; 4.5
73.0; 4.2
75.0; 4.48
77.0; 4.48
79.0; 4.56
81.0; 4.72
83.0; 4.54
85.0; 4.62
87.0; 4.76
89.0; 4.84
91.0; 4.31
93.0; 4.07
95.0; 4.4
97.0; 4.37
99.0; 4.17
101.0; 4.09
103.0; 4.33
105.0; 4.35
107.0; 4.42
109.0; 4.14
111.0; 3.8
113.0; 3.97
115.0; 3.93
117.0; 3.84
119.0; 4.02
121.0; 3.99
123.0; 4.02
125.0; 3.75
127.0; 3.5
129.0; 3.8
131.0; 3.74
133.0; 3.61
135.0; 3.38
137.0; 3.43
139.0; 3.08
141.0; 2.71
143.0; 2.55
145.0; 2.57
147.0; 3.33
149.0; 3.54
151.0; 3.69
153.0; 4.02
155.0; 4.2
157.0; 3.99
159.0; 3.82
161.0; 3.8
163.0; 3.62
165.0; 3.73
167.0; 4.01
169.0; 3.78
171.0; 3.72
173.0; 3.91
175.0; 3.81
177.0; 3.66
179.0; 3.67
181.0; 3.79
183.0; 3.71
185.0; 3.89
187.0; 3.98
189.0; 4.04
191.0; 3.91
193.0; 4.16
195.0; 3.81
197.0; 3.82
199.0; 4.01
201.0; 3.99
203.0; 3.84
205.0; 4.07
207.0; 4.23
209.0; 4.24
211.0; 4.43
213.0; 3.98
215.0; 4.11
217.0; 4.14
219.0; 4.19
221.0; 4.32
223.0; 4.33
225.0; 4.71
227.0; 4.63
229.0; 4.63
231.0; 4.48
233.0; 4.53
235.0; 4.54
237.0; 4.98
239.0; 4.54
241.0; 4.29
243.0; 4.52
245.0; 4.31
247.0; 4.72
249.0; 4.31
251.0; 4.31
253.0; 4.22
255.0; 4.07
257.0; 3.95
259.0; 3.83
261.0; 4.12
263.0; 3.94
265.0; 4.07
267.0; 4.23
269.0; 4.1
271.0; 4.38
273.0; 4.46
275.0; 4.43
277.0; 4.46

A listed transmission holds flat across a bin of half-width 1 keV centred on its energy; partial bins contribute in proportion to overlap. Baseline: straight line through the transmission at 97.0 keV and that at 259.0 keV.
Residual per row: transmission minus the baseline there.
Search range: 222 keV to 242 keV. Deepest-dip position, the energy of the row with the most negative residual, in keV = 223.0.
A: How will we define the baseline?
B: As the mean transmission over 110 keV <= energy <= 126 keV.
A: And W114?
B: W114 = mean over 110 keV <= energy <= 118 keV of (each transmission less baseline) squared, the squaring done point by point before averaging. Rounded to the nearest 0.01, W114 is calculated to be 0.01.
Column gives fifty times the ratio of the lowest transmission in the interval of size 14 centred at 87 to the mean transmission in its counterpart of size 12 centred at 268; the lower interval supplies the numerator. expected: 48.5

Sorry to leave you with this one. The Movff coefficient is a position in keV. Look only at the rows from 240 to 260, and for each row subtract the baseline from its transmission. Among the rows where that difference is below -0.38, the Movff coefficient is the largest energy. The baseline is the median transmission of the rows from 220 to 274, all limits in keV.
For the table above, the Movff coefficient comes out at 259.0 keV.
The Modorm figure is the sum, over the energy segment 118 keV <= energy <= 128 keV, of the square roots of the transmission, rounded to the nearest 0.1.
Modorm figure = 9.8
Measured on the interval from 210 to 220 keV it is 10.2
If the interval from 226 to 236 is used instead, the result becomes 10.7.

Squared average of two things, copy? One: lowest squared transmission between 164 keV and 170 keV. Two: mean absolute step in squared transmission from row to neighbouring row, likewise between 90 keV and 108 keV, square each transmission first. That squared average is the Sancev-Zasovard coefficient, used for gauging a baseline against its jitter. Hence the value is 58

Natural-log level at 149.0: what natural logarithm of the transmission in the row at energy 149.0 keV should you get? 1.26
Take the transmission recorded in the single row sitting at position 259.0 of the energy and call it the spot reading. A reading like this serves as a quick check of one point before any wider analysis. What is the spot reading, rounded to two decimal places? 3.83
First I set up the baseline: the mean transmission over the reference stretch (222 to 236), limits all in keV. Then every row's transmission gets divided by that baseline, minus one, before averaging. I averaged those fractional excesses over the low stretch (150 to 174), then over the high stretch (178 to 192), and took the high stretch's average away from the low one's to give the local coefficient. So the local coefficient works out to 0.00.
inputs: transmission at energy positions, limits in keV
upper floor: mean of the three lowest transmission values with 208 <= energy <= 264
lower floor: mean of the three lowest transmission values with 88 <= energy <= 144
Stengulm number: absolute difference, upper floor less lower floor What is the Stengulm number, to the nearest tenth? 1.1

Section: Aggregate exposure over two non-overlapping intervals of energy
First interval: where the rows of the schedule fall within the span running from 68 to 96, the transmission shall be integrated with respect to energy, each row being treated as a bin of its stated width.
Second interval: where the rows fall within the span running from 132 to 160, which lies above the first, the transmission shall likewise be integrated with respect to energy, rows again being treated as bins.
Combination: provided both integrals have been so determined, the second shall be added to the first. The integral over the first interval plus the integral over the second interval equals 221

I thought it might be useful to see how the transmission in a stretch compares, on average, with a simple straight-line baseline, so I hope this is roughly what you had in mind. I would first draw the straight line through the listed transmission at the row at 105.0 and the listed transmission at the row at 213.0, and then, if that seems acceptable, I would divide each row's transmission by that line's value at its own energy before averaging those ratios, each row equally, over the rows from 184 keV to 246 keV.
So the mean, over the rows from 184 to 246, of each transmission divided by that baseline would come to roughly 1.07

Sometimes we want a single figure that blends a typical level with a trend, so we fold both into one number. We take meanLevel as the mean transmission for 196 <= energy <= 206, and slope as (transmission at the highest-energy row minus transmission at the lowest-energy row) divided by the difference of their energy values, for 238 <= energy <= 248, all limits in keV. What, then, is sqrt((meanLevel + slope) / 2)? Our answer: 1.41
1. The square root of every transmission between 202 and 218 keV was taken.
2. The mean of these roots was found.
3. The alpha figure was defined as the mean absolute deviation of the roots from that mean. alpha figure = 0.032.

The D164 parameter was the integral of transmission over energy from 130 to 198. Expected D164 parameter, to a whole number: 249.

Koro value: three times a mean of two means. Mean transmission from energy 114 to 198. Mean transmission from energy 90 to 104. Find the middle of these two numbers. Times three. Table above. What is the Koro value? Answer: 11.9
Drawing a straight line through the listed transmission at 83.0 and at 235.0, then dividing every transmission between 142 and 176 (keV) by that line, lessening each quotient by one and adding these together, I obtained -3.3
